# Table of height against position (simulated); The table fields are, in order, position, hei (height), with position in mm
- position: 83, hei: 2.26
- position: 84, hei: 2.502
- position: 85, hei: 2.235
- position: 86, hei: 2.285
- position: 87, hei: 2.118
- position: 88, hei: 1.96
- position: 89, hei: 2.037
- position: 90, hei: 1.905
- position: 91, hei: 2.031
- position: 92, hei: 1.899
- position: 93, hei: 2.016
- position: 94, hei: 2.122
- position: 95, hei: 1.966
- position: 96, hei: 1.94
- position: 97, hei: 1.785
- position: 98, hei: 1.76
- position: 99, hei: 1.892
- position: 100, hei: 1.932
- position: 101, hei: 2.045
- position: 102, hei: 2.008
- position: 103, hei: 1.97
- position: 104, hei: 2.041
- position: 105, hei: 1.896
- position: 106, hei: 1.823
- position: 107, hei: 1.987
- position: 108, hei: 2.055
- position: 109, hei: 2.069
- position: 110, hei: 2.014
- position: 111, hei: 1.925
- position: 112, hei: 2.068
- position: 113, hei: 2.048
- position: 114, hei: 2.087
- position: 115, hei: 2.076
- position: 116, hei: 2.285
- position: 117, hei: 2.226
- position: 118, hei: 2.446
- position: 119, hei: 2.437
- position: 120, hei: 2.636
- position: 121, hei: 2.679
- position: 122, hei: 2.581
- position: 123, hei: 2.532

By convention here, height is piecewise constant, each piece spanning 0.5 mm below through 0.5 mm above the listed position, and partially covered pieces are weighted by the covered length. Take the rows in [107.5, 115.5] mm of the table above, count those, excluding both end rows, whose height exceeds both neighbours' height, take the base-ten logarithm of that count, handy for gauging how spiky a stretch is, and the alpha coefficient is 0.48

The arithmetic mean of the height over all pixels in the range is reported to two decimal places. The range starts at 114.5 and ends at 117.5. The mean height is 2.20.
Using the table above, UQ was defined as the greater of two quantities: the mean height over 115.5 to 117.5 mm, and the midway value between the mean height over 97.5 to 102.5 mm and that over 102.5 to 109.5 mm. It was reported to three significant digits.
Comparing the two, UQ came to 2.26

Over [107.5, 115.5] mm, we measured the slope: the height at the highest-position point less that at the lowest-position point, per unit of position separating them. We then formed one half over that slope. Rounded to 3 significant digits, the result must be 167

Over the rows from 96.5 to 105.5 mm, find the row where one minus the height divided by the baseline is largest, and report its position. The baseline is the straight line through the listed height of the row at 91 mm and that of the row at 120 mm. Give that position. 98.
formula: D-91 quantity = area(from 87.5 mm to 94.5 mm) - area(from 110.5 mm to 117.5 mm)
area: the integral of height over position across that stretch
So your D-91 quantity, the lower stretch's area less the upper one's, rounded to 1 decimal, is -0.7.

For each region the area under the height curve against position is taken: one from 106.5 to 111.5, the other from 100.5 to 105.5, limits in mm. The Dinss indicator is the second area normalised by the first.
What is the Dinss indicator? 0.99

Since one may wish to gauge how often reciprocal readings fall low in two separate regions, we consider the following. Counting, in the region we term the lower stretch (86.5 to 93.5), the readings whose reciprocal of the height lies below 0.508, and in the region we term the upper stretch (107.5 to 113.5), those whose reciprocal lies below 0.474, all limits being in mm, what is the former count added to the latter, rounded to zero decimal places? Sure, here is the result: 4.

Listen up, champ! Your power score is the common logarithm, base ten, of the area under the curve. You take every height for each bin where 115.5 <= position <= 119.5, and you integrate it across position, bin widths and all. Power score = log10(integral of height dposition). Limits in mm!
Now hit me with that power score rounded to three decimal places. 0.973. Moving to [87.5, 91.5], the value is 0.899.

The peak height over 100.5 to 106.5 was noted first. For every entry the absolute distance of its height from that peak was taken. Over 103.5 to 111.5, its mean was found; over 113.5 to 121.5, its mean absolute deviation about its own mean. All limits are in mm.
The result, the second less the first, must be 0.11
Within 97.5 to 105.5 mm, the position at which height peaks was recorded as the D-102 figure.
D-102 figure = 101 mm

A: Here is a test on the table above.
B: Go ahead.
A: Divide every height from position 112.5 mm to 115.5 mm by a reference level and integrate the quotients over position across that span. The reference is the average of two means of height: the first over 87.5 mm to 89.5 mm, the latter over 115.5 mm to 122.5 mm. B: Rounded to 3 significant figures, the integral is 2.78 mm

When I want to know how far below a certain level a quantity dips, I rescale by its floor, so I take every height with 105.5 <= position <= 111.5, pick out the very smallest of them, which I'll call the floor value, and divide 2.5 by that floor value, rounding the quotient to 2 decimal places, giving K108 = 1.37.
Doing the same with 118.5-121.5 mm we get 1.03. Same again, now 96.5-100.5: 1.42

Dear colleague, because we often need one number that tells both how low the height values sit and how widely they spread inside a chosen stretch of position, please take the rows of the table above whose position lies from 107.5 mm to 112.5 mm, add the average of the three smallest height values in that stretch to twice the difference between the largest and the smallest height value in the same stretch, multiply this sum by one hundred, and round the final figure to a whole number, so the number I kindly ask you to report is 229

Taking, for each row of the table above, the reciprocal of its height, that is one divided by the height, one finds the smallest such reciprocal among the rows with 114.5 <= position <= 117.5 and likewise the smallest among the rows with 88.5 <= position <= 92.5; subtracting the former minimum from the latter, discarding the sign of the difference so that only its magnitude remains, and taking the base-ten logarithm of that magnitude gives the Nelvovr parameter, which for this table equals -1.3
